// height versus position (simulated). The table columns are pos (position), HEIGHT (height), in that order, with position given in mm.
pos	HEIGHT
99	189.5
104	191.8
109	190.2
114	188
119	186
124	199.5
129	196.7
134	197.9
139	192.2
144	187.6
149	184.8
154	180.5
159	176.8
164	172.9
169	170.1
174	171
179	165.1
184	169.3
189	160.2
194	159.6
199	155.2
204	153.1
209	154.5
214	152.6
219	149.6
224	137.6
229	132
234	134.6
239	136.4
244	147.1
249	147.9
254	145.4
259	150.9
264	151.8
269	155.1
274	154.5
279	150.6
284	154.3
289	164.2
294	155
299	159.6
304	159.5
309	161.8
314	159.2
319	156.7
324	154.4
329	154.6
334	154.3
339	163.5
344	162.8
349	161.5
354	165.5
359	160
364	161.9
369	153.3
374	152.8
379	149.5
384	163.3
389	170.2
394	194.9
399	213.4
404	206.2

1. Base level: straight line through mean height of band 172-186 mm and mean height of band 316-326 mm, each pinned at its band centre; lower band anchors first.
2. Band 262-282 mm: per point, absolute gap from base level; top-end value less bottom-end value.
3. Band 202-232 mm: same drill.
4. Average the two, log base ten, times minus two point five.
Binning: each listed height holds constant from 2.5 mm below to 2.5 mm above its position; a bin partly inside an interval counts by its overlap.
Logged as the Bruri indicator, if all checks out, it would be -2.43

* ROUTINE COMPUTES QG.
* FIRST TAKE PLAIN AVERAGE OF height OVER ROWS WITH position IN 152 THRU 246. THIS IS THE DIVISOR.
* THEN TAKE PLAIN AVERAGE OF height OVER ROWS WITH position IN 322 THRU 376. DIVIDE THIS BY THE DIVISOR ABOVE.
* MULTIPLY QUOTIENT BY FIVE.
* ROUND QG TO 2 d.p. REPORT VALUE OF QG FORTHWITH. 5.06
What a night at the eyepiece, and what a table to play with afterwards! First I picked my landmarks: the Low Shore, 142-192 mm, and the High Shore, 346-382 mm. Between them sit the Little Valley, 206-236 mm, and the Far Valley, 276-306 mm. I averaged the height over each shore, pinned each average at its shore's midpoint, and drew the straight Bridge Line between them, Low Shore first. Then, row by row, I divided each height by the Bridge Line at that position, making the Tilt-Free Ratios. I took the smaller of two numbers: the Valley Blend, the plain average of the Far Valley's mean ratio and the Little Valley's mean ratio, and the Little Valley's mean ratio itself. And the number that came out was 0.85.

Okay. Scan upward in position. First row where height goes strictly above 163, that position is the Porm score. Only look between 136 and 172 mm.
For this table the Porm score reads 139 mm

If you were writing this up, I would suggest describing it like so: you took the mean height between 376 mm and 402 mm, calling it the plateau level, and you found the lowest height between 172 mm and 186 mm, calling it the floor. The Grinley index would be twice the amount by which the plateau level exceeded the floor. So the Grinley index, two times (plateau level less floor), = 26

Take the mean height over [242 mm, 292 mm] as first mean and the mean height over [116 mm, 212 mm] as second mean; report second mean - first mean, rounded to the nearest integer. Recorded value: 23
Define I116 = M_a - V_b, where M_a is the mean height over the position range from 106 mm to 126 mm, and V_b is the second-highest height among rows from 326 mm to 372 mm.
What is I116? 27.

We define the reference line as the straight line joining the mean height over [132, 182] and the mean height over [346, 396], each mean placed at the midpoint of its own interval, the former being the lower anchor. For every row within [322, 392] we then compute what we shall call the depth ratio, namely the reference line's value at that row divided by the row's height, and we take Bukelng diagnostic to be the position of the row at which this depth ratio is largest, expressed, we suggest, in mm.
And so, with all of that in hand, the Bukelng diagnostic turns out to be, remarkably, 379 mm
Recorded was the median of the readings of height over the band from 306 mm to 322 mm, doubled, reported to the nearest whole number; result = 318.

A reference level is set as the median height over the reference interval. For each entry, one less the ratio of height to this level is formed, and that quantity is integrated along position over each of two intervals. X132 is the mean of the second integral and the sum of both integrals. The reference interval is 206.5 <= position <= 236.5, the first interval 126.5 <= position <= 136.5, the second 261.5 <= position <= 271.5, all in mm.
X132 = -2.6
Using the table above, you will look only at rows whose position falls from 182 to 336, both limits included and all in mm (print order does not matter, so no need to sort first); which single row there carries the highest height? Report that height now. 169.3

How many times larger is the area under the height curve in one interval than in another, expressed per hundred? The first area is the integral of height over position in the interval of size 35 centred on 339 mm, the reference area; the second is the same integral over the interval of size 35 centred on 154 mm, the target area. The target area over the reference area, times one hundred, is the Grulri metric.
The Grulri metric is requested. 113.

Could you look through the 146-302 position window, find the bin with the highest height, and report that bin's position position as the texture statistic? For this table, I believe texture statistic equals 149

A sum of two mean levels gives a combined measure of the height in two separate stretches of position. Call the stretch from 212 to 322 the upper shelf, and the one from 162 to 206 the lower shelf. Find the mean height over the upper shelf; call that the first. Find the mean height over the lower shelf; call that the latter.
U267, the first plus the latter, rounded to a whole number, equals 315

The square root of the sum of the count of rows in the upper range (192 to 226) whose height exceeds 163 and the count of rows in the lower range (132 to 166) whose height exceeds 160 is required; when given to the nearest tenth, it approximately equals 2.6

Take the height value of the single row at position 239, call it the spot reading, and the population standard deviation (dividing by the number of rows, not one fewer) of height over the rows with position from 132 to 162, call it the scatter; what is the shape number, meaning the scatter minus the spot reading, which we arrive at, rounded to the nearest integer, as -129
